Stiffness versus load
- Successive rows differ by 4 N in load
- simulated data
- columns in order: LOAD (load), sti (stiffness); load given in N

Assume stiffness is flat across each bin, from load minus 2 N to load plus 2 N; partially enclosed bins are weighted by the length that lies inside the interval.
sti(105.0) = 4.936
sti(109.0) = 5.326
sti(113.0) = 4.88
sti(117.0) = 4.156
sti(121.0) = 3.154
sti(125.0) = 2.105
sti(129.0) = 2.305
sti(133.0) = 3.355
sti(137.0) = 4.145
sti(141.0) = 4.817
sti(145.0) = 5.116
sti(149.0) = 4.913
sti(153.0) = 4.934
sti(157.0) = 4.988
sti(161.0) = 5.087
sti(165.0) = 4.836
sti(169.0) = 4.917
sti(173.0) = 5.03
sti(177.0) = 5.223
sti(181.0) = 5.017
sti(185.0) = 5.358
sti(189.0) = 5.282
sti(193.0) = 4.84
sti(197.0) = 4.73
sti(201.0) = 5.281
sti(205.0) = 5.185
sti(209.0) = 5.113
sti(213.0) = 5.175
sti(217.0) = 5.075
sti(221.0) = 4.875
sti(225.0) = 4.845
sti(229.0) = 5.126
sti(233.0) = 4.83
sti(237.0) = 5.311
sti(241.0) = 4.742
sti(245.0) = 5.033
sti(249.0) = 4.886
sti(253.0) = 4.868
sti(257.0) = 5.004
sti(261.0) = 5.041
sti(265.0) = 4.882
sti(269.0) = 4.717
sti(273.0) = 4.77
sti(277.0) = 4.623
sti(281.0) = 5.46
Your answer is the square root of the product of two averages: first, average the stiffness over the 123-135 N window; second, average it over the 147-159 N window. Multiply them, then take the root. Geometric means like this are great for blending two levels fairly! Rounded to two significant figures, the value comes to 3.6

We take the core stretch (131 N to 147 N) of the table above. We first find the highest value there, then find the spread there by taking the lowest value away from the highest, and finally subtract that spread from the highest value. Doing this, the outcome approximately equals 3.4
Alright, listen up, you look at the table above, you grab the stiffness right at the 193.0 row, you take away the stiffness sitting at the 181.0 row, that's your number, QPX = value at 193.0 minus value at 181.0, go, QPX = -0.18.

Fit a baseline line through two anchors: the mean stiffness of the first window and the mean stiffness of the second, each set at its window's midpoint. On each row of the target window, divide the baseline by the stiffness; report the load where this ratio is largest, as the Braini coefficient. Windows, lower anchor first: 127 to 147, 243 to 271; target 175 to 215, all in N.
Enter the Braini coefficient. 197.0 N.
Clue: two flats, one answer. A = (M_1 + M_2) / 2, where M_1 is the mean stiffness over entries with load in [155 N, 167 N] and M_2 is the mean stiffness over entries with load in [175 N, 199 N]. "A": 5.02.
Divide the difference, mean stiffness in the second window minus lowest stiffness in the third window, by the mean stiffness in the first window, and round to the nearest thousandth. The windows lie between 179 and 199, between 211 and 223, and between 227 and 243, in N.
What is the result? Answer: 0.059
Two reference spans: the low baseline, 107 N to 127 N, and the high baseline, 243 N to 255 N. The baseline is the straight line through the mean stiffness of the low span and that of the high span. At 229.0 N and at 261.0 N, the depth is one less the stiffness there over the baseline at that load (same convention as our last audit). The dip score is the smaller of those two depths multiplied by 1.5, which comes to -0.11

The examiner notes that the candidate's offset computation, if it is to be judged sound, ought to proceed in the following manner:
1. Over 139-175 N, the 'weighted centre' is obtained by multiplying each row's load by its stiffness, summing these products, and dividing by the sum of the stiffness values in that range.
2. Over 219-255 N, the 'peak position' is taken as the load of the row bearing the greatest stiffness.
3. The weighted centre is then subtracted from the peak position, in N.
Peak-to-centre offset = 80.0 N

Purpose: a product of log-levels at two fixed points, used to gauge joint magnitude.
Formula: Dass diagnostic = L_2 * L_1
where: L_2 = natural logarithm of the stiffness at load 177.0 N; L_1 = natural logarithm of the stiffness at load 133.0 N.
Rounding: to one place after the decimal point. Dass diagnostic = 2.0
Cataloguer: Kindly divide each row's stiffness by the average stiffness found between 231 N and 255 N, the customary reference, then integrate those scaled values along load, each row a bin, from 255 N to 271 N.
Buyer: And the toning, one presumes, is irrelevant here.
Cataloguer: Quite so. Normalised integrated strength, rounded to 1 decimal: 15.9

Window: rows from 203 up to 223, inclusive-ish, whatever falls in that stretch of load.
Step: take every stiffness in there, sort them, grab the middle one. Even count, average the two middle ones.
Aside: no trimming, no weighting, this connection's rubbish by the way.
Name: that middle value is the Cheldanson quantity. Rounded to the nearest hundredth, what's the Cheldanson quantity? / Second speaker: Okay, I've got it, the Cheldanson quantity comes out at 5.11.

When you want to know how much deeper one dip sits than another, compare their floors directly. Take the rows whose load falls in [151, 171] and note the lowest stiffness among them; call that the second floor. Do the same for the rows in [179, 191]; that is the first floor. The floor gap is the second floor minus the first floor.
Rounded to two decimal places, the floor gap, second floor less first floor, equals -0.18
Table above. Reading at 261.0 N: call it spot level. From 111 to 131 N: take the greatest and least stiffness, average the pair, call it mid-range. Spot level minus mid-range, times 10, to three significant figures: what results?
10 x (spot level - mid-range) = 15.5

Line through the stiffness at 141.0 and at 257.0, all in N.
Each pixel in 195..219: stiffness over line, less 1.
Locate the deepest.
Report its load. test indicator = 197.0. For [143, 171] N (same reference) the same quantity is 165.0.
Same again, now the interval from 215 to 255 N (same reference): 241.0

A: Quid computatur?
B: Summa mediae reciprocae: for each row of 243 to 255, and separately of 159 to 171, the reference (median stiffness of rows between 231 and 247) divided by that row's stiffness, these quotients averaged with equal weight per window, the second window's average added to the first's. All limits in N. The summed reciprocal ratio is 2.00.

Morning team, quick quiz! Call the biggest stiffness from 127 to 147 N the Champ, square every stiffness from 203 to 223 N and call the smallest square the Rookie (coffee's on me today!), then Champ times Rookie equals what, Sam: 122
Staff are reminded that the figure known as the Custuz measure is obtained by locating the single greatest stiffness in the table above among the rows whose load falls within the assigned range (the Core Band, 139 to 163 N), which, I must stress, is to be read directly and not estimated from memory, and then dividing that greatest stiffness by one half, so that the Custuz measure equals 10.2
